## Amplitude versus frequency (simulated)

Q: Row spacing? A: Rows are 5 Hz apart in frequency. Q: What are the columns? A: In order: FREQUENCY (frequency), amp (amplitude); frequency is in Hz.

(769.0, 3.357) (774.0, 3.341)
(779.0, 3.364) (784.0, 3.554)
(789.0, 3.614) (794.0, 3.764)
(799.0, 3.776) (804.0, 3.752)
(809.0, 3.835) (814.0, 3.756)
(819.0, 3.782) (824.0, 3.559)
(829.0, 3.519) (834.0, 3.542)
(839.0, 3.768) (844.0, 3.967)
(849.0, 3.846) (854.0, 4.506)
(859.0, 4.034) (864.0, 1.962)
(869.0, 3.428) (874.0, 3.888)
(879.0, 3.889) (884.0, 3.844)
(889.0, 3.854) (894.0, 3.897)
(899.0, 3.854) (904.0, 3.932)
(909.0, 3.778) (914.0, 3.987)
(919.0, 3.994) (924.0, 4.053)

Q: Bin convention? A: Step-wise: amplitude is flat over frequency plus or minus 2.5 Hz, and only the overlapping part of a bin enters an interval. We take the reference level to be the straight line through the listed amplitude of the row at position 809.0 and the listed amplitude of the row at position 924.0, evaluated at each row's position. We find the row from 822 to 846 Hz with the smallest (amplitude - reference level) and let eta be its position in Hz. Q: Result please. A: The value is 829.0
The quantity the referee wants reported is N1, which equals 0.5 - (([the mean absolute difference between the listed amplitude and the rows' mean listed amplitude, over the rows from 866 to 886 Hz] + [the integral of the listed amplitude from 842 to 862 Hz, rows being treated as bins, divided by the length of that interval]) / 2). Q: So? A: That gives -1.60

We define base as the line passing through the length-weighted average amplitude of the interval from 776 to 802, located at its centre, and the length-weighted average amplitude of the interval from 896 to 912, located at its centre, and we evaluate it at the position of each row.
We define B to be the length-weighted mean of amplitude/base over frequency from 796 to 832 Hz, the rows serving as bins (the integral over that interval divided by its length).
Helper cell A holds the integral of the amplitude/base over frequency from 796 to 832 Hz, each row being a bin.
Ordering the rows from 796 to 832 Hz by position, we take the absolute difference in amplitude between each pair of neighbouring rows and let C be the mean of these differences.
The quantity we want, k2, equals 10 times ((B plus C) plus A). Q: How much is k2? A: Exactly 375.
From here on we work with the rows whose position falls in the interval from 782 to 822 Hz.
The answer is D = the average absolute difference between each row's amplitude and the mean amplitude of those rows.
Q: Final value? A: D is 0.07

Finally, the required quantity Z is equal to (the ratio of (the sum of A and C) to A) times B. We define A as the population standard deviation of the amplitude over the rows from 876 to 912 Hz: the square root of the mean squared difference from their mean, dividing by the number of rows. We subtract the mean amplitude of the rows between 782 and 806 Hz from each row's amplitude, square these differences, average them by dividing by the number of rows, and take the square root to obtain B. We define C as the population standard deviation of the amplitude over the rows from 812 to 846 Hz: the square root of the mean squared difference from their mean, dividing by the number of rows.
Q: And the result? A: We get 0.4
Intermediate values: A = 0.045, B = 0.091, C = 0.153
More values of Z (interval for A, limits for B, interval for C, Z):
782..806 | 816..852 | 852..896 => 1.3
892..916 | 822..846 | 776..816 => 0.5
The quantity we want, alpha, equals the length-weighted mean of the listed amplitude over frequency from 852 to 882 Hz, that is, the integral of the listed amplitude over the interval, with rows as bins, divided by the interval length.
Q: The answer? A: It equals 3.61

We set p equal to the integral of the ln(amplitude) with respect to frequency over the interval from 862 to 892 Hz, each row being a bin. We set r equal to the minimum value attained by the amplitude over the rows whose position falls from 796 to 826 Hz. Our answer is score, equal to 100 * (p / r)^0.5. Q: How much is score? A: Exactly 322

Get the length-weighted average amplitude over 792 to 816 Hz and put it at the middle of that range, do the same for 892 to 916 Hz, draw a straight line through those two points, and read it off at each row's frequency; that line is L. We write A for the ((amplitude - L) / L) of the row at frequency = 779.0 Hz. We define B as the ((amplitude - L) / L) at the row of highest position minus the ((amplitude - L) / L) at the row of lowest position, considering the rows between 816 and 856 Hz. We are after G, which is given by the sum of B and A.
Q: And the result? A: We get 0.08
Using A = -0.10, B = 0.179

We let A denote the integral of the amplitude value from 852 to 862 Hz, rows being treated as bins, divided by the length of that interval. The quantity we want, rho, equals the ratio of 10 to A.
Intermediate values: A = 4.14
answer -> 2.41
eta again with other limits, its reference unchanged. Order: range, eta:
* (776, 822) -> 779.0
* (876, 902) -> 899.0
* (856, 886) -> 864.0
